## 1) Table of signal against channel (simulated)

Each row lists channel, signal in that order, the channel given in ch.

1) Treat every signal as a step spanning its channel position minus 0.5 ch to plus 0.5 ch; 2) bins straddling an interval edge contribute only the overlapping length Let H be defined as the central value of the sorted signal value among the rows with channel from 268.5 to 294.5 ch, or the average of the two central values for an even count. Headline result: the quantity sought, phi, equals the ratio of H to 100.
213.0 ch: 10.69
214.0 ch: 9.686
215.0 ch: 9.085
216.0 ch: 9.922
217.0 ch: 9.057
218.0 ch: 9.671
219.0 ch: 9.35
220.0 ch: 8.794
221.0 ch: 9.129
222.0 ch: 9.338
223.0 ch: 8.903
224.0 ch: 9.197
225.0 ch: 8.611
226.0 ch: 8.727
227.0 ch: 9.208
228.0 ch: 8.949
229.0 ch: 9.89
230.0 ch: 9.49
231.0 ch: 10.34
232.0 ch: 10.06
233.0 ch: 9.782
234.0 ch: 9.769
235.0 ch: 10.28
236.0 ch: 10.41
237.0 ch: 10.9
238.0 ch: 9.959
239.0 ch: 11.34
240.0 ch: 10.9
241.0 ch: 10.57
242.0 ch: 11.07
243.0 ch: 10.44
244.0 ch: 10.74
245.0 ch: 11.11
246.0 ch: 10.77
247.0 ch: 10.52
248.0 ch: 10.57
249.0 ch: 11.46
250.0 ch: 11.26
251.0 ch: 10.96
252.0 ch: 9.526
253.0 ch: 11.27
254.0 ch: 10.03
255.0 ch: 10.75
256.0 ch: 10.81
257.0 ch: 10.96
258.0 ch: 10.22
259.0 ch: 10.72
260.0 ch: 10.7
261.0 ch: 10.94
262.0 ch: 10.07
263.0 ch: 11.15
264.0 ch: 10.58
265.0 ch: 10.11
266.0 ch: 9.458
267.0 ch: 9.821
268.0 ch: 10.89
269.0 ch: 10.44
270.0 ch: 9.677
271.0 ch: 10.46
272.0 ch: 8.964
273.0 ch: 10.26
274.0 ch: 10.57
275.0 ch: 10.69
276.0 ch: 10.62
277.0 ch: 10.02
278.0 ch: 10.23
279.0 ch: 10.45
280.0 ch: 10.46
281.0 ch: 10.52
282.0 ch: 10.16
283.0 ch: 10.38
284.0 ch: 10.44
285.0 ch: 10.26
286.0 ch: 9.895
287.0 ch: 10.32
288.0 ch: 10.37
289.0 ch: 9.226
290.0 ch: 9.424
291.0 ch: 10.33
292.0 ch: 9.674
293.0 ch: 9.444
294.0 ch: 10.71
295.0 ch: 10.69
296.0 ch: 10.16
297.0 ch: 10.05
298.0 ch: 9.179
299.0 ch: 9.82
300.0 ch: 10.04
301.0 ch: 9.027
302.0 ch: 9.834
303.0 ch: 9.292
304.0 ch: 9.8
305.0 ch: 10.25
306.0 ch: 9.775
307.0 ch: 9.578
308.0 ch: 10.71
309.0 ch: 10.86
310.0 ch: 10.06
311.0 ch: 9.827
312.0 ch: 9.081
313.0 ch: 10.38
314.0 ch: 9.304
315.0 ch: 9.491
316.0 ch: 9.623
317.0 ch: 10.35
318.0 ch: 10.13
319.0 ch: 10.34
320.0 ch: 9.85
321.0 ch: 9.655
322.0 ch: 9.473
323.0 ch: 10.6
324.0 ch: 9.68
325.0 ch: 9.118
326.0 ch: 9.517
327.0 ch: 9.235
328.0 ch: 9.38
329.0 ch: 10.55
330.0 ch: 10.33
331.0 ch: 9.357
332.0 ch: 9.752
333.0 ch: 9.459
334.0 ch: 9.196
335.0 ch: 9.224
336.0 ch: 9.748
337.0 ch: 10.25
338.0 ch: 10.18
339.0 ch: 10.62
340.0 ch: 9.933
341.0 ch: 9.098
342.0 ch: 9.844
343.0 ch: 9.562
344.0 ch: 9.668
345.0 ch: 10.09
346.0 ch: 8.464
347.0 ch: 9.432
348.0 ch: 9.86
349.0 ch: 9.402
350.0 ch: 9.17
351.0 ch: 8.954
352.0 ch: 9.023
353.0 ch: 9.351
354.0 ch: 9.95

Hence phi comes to 0.103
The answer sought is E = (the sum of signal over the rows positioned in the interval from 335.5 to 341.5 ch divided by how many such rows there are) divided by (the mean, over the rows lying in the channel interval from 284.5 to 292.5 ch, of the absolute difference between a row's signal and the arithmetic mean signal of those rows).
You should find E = 26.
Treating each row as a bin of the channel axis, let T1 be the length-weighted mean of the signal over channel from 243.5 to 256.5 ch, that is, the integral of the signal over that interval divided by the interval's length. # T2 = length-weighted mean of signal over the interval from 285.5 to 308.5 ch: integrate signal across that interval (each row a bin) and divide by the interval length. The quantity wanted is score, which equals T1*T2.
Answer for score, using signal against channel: 106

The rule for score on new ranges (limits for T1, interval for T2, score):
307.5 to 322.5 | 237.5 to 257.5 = 107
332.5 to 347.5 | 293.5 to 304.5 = 95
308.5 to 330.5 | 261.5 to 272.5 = 100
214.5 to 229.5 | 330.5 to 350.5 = 88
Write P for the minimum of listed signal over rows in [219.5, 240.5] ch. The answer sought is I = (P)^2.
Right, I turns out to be 74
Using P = 8.611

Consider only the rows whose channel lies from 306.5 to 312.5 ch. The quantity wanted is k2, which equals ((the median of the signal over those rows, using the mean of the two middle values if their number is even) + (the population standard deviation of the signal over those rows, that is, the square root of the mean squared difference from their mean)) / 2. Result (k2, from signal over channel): 5.3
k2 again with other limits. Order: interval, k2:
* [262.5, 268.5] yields 5.5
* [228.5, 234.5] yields 5.0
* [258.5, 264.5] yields 5.5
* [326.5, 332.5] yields 5.0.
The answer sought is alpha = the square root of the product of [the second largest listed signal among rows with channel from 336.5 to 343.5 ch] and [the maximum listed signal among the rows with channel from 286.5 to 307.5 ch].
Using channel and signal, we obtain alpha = 10.5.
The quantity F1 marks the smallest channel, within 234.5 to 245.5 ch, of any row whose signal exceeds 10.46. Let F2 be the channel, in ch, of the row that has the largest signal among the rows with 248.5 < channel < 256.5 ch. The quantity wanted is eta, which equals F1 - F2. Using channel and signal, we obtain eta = -12 ch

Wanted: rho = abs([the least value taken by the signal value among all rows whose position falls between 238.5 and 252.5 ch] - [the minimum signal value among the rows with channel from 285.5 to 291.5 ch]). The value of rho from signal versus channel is 0.30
